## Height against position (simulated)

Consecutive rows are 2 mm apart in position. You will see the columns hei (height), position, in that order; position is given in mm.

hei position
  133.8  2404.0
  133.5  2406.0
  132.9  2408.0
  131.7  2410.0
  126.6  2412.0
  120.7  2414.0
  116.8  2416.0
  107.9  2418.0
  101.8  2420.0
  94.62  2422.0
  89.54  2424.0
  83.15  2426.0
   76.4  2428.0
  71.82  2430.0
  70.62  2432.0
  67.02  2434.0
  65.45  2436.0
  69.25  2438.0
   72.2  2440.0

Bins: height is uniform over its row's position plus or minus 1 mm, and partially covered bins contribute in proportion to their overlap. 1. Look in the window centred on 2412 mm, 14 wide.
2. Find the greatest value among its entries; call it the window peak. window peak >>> 133.5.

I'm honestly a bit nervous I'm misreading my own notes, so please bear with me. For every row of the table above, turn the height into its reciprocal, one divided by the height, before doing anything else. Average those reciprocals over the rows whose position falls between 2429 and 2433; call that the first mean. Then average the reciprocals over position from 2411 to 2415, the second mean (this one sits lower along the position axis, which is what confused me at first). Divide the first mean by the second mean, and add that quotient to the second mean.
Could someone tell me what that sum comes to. 1.74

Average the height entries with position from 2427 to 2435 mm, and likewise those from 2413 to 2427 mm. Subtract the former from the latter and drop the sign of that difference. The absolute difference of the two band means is 31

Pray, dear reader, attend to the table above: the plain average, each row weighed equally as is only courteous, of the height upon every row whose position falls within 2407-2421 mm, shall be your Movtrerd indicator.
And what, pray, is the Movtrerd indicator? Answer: 120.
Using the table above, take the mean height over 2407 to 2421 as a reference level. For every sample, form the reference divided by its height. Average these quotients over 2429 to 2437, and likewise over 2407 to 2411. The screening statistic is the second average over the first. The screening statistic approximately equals 0.52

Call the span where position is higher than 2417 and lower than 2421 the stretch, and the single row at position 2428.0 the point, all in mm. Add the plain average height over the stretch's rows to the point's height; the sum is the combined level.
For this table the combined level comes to 181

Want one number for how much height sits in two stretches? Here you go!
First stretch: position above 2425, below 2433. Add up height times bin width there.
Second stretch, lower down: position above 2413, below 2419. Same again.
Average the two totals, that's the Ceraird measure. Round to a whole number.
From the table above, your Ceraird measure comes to 647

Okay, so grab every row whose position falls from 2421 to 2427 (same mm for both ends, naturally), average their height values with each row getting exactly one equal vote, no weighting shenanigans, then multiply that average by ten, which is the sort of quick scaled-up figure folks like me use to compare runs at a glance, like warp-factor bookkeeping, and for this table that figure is 891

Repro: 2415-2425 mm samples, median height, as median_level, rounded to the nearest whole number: 102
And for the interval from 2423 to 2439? 71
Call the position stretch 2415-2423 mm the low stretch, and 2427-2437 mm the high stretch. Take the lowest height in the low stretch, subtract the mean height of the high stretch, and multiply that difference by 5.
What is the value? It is 122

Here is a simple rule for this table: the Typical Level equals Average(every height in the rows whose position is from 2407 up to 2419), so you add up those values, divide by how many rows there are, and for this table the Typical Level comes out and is 123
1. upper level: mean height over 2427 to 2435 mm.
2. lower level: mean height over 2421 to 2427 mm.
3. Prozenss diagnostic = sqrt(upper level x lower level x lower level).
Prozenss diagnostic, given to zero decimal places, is 753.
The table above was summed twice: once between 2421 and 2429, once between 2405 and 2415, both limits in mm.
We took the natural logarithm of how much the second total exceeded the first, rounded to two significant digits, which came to 5.7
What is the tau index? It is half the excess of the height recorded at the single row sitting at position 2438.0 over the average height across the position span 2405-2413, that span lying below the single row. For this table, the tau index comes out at -31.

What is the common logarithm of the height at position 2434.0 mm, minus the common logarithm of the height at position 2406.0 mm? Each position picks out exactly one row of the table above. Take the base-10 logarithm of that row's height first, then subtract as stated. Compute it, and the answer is -0.30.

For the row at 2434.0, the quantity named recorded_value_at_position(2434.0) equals 67.02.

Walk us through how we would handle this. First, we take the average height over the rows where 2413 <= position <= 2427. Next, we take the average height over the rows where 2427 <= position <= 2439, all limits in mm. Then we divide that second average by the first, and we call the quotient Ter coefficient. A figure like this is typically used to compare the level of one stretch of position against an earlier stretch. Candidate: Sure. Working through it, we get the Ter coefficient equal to 0.69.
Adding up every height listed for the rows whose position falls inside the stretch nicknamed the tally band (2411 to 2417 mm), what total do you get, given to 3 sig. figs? 364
